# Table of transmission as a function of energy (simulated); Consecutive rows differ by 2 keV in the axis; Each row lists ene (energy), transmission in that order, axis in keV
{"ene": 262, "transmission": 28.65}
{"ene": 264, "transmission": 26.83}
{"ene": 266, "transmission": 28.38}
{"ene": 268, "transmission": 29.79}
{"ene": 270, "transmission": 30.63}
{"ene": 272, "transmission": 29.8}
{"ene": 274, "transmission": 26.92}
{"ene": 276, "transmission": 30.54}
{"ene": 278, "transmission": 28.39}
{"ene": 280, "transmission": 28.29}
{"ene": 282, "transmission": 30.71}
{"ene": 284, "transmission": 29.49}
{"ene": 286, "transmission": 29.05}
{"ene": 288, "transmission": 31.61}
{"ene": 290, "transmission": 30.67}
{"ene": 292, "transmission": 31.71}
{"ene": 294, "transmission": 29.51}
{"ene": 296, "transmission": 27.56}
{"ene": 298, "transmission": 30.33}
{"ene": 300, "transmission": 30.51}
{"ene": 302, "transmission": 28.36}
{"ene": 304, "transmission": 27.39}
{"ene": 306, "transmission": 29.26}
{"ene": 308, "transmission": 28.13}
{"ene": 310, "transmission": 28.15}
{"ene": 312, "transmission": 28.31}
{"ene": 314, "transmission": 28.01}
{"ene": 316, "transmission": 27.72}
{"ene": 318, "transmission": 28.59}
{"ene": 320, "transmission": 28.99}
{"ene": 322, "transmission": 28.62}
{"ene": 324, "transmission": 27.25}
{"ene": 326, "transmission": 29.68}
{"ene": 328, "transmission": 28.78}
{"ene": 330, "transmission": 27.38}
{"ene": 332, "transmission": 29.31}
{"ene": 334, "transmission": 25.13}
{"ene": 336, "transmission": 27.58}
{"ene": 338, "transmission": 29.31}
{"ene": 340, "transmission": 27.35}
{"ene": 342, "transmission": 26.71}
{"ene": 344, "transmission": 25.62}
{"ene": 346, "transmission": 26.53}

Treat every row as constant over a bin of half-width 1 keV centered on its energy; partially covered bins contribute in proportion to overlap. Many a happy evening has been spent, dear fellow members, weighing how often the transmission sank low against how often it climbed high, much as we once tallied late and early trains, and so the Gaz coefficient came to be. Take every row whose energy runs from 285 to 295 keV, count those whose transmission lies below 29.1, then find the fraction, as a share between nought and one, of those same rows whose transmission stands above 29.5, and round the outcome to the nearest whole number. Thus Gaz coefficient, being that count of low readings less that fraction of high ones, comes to 0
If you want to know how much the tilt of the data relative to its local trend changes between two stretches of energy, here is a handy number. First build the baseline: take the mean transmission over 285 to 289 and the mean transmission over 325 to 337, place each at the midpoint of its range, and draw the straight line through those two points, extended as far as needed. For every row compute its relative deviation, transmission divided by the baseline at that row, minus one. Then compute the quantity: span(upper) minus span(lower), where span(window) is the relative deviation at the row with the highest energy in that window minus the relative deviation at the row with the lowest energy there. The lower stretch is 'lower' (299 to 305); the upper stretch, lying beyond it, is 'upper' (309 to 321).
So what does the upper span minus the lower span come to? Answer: 0.15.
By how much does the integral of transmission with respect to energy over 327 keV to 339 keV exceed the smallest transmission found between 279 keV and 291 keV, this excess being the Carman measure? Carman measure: 307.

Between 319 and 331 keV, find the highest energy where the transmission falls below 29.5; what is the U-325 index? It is 330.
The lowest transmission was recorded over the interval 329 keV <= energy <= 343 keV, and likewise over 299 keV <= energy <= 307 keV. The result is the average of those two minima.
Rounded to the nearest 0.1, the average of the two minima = 26.3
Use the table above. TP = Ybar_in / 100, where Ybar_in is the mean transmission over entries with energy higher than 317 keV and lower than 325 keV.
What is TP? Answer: 0.284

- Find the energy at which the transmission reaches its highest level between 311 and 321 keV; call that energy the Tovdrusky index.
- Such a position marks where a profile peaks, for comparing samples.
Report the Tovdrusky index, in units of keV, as 320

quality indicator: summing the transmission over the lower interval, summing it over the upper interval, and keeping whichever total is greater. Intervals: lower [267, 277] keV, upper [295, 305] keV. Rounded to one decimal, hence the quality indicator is 147.7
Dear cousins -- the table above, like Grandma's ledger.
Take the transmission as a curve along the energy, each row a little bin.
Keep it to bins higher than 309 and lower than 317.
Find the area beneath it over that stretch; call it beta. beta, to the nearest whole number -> 224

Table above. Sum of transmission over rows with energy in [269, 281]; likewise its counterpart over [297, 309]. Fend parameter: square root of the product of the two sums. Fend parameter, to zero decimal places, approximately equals 174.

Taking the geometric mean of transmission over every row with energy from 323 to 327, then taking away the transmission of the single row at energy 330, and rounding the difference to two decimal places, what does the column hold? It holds 1.06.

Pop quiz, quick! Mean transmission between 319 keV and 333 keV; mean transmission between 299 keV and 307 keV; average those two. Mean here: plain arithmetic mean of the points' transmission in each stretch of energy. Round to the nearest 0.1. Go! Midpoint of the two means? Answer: 28.7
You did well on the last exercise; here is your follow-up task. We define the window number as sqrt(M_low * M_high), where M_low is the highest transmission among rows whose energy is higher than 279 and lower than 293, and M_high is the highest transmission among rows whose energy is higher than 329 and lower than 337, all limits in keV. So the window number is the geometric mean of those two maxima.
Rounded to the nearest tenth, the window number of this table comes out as 30.5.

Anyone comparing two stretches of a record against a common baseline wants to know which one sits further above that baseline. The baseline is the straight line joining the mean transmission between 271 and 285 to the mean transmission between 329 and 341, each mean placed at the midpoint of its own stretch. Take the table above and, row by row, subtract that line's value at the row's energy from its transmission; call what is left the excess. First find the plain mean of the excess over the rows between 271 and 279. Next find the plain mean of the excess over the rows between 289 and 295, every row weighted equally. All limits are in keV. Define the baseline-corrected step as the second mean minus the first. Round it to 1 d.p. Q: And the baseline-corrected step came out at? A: 2.2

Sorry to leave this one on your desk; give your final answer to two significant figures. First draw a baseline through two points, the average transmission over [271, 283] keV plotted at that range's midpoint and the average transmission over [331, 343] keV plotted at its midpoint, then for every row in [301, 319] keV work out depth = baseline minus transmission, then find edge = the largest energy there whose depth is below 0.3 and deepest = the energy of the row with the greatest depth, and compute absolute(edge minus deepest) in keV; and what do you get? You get 14 keV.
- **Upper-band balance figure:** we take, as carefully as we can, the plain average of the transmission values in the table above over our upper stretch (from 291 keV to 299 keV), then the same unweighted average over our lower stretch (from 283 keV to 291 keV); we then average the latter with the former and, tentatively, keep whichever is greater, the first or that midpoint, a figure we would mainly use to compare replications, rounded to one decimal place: 30.0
